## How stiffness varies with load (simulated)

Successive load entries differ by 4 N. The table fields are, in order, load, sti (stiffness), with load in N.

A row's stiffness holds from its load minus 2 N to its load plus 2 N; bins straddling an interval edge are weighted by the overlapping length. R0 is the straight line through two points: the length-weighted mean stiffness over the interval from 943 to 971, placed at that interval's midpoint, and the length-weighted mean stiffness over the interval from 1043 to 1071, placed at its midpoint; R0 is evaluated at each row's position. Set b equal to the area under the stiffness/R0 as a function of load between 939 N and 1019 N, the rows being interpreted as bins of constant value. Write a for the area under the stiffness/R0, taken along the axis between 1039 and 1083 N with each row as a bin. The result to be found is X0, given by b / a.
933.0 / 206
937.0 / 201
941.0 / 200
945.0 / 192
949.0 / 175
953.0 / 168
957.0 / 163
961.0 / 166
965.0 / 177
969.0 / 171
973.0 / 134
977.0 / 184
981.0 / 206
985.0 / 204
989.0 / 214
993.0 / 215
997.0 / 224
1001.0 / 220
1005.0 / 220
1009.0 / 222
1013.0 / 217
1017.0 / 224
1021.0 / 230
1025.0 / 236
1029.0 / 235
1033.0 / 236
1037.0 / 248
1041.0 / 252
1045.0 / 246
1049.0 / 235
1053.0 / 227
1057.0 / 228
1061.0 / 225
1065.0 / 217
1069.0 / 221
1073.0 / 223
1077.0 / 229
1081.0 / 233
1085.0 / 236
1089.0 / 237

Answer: 1.9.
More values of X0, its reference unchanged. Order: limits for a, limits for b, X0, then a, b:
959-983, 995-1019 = 1.2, 22.9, 26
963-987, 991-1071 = 3.7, 23.5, 86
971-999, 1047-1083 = 1.2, 29.2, 35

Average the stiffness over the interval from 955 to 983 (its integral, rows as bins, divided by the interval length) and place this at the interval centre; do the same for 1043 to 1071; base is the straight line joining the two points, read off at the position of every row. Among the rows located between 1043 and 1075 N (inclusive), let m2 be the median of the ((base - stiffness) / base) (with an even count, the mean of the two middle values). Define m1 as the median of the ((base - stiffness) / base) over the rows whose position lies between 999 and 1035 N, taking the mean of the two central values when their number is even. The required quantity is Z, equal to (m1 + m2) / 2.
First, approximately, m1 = -0.12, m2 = 0.01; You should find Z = -0.054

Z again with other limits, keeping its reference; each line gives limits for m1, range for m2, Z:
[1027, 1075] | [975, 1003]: -0.089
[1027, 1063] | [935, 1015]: -0.116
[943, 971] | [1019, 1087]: -0.024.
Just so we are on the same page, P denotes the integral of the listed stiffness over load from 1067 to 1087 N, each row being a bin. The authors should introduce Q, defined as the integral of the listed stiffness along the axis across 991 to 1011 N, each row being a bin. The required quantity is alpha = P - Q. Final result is 164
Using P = 4568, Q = 4404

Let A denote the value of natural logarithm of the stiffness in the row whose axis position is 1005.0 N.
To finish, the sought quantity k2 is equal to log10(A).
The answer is 0.732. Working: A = 5.39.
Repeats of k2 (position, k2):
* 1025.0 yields 0.737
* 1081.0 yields 0.736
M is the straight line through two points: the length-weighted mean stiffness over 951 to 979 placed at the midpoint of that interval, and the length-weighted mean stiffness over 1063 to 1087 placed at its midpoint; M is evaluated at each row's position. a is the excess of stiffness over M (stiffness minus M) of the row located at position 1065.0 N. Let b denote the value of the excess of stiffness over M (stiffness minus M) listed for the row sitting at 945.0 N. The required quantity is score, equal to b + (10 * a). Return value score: -3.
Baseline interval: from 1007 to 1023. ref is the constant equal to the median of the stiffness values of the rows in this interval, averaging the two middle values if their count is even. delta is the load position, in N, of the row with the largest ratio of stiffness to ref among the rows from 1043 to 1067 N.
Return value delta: 1045.0 N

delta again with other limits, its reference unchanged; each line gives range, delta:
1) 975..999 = 997.0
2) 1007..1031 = 1025.0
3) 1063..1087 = 1085.0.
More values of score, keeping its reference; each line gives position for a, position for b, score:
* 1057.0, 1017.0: 143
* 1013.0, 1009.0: 277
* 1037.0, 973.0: 387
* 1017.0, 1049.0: 316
